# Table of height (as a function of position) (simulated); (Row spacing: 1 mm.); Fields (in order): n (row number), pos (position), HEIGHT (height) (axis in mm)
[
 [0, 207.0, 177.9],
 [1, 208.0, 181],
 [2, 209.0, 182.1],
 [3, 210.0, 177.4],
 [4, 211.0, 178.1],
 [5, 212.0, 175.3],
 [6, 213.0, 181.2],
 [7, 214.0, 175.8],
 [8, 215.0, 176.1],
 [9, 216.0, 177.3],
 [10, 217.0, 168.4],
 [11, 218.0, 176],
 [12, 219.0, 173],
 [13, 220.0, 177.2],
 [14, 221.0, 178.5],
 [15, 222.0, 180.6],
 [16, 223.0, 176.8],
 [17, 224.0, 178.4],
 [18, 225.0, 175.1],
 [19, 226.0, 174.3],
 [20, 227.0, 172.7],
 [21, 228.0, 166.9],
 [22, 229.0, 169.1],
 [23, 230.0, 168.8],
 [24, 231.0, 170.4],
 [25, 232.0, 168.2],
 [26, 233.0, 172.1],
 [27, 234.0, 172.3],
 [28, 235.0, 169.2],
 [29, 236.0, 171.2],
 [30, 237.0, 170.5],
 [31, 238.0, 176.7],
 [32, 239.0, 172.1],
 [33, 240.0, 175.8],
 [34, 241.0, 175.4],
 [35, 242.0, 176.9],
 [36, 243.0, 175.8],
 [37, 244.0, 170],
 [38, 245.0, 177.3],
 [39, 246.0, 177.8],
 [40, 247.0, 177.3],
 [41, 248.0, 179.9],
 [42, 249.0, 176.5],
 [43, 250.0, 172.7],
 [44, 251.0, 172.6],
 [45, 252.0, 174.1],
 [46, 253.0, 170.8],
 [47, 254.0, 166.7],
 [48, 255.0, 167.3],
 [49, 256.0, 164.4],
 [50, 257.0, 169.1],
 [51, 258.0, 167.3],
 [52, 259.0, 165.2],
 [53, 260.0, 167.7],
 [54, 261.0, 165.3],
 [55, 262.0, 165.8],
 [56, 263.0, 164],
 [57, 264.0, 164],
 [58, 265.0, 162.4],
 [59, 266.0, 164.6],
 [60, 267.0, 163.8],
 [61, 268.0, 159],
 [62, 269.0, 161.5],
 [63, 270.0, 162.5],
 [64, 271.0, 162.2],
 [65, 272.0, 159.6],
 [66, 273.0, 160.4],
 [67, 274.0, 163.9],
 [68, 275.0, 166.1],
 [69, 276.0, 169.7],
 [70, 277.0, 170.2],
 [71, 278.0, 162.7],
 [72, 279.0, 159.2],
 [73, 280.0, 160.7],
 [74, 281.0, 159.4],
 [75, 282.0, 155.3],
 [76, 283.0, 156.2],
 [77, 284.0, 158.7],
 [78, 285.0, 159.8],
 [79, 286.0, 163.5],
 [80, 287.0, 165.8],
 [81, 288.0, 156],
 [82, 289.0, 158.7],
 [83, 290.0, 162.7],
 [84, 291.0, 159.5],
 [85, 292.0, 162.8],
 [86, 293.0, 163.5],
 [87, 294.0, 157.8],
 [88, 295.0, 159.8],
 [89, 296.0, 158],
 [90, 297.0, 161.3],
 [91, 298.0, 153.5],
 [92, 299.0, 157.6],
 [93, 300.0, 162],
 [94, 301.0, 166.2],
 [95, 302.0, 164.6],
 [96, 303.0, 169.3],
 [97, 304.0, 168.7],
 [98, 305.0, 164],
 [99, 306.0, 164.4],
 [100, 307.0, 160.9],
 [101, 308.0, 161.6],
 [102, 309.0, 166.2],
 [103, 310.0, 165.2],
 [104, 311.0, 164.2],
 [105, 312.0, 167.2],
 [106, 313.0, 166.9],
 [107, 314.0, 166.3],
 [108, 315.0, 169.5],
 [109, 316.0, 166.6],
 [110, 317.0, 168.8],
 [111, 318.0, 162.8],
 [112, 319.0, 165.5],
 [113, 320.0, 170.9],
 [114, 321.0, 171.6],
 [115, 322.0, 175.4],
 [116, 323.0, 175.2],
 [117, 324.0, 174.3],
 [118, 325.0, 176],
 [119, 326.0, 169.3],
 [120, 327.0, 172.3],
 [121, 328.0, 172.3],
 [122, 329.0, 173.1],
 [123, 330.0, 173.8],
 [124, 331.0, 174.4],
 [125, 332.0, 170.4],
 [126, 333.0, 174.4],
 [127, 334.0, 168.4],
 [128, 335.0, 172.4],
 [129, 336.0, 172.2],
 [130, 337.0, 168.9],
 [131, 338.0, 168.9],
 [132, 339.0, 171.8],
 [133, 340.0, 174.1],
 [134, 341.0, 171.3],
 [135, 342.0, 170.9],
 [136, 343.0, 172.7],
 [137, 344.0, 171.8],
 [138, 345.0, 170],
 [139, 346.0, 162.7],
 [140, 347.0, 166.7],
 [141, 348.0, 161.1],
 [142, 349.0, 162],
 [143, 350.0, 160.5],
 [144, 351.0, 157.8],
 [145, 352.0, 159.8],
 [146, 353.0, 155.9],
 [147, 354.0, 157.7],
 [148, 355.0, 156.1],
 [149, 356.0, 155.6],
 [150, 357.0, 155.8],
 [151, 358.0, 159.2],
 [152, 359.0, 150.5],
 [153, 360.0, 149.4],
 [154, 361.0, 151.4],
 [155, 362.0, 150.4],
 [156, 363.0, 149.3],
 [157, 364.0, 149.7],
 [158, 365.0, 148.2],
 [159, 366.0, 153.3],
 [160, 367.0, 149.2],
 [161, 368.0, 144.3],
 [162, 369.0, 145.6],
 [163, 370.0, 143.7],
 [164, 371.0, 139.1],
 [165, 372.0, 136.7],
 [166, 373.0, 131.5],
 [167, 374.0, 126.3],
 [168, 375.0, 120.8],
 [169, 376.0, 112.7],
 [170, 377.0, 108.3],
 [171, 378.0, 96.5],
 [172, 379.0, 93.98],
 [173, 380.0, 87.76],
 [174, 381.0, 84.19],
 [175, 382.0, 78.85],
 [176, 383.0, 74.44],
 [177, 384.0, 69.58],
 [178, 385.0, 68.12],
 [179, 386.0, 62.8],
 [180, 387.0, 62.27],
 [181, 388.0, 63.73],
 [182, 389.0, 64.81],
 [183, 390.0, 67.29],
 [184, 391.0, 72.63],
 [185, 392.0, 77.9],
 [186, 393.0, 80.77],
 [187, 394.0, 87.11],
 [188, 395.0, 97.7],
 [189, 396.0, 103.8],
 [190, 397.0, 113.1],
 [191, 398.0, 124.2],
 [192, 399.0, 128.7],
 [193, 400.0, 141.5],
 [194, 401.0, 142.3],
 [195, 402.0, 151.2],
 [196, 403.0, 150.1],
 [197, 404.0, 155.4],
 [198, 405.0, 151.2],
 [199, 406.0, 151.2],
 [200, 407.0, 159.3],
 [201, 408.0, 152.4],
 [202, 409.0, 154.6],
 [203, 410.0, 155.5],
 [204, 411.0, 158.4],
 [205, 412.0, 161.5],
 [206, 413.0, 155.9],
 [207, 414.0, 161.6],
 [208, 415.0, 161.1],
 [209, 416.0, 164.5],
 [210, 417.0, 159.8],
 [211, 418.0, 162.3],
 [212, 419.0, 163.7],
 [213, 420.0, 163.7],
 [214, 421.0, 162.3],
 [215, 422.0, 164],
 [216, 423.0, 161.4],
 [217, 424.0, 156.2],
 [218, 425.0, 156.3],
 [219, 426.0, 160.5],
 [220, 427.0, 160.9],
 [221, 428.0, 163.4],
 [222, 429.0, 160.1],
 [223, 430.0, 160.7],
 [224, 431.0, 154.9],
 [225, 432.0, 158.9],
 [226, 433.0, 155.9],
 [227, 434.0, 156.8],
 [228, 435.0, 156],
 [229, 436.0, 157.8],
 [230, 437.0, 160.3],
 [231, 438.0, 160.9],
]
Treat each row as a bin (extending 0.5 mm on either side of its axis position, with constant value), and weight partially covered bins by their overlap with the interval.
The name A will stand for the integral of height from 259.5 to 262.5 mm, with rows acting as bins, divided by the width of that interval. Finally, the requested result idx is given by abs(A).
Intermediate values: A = 166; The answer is 166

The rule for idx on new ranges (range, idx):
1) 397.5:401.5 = 134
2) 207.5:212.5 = 179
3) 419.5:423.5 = 163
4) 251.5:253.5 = 172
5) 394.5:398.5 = 110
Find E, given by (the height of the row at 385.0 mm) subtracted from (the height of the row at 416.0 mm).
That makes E 96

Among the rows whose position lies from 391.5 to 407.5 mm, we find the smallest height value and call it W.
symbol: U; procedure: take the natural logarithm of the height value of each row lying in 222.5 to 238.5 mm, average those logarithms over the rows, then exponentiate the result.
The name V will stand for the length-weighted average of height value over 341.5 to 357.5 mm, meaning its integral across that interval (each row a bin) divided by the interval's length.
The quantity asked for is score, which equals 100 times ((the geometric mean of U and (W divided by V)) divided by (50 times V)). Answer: 0.112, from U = 172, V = 162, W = 77.9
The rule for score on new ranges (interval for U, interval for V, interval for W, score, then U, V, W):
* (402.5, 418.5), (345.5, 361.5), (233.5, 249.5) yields 0.165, 157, 158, 169.2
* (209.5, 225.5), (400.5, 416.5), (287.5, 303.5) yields 0.170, 177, 155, 153.5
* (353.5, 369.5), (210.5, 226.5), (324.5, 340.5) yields 0.136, 152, 176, 168.4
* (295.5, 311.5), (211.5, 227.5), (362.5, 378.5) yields 0.107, 163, 176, 96.5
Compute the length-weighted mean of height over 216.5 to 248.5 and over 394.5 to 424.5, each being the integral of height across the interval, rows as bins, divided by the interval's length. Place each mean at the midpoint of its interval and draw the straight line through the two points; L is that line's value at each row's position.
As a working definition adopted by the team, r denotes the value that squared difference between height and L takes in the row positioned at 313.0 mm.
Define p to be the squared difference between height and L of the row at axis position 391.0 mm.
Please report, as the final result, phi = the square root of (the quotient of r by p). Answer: 0.1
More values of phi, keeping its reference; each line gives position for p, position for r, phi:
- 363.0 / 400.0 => 1.4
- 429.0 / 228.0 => 0.6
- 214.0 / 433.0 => 15.0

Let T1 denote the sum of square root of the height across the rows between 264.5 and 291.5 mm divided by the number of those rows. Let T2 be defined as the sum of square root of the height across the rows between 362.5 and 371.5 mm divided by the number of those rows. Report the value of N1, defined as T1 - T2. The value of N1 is 0.6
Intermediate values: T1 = 12.7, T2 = 12.12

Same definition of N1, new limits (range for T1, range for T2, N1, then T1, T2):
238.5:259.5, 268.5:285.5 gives 0.4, 13.1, 12.71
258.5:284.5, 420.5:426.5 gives 0.1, 12.8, 12.65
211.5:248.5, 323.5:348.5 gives 0.1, 13.2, 13.07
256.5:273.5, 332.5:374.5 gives 0.3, 12.8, 12.54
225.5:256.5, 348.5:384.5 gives 1.6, 13.1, 11.50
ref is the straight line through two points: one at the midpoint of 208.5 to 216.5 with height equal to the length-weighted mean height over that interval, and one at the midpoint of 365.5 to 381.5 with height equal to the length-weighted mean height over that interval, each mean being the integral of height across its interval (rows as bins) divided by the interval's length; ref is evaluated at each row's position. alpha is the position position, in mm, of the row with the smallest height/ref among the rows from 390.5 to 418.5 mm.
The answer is 391.0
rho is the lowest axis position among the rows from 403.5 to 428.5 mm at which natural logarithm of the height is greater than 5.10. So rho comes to 416.0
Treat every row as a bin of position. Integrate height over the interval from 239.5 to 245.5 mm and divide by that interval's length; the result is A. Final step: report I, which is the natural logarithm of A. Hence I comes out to 5.166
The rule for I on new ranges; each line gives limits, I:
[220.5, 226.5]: 5.178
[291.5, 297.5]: 5.079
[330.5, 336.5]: 5.148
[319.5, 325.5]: 5.158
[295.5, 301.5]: 5.074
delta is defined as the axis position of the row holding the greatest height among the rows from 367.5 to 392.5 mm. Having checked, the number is 369.0 mm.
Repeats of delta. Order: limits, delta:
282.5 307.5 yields 303.0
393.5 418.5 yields 416.0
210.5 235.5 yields 213.0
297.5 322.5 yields 322.0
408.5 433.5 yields 416.0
